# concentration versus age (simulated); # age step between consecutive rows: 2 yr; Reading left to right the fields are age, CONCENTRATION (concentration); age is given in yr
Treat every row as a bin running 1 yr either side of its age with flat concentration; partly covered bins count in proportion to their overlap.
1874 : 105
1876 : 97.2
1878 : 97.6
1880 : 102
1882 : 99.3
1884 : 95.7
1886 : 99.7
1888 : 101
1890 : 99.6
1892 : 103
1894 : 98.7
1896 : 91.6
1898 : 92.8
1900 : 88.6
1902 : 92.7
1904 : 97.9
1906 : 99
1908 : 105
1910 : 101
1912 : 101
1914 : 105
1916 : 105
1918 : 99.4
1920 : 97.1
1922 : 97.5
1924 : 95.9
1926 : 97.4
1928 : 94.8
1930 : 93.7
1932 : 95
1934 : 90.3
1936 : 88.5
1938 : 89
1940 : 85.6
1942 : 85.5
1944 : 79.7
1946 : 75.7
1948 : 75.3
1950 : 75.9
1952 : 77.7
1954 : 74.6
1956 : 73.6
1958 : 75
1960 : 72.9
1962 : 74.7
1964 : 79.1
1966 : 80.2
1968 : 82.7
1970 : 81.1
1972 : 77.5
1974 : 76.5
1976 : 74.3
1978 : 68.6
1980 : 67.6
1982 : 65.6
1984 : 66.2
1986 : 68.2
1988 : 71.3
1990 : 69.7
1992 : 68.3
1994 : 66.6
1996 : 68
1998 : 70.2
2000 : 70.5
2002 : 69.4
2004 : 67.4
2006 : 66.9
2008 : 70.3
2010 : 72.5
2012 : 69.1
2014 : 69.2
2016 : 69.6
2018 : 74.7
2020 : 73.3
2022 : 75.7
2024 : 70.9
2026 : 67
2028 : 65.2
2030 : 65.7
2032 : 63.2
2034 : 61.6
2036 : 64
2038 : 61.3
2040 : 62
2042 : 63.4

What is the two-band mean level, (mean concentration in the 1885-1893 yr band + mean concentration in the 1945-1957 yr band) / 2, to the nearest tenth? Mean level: 88.1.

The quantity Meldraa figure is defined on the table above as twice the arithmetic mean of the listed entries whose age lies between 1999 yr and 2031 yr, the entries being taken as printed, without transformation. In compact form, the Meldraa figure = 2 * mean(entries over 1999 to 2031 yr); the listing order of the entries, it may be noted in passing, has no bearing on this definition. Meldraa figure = 140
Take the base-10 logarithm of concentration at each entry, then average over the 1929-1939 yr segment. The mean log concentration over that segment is 1.960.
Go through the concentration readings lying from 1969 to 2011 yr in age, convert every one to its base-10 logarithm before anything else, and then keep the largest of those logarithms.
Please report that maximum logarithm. 1.91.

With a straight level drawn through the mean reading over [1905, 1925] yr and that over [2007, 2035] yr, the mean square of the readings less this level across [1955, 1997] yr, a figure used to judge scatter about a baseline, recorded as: 109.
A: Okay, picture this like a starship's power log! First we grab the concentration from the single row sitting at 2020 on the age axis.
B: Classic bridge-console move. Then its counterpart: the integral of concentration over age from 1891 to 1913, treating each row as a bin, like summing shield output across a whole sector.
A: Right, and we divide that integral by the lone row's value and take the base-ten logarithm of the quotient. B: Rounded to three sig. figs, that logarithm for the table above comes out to 1.47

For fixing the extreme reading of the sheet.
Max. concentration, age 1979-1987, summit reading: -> 68.2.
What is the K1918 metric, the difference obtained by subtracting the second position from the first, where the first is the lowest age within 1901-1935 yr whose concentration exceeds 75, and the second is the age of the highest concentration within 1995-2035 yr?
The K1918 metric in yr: -120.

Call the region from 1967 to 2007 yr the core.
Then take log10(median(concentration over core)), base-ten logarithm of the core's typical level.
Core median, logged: 1.84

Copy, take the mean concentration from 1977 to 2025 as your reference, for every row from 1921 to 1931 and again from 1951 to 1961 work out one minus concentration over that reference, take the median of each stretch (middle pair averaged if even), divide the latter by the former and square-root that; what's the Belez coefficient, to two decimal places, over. 0.44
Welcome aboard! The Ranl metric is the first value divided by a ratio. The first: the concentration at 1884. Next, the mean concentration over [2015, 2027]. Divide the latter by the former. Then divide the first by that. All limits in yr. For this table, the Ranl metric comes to 127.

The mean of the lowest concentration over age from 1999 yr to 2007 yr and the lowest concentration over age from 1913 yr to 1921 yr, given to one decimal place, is 82.0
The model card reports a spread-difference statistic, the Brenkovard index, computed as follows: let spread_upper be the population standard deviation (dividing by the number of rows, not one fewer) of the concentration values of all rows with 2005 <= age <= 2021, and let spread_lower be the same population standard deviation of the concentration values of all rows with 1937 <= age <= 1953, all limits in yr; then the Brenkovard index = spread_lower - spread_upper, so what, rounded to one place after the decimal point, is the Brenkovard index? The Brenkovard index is 2.6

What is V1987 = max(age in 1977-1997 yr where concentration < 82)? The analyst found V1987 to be 1996 yr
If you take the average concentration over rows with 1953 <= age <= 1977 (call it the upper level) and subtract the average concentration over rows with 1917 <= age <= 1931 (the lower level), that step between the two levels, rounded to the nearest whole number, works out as -20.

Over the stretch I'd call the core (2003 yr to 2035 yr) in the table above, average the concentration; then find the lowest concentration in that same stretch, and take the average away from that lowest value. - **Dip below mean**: -7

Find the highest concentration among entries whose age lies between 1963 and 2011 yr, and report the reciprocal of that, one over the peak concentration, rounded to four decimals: 0.0121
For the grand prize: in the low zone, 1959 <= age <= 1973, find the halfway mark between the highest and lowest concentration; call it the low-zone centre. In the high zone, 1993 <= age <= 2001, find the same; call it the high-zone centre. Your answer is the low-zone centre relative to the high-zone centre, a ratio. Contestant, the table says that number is 1.13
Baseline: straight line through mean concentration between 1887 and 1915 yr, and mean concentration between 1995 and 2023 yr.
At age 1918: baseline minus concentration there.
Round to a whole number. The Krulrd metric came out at -5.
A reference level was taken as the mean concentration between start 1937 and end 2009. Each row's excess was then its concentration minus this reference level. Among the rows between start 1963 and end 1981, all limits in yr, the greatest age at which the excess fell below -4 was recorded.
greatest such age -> 1980 yr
